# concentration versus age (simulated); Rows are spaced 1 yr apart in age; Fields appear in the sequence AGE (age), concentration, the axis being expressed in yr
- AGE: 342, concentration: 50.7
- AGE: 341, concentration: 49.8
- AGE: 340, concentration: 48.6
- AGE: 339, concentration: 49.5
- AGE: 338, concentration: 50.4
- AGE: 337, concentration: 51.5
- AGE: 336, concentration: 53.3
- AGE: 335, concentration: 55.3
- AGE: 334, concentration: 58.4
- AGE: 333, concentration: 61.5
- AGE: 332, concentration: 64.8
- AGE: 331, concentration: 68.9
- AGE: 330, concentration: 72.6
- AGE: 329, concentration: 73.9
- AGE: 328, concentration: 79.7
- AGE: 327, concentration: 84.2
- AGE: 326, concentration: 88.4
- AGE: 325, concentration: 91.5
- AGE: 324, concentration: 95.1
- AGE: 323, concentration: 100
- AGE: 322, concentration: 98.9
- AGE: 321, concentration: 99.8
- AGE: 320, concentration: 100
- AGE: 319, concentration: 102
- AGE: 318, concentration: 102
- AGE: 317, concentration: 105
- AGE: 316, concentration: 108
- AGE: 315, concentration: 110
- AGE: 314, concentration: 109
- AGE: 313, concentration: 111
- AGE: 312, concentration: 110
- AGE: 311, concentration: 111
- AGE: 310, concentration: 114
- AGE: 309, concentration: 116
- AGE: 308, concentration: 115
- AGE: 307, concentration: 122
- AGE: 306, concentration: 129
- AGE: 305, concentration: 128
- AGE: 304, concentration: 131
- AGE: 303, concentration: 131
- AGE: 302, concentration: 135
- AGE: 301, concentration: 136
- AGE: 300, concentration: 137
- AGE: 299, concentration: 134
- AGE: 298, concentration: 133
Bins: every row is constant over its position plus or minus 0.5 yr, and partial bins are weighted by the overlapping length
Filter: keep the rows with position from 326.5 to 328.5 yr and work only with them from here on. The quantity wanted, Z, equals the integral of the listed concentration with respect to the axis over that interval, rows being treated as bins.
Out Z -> 164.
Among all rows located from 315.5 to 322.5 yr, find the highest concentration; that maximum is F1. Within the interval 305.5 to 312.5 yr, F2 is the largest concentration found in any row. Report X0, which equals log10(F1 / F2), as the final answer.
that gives -0.1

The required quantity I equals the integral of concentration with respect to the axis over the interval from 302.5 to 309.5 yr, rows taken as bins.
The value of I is 872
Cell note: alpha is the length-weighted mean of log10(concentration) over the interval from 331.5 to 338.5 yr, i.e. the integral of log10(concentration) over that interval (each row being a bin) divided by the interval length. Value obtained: 1.75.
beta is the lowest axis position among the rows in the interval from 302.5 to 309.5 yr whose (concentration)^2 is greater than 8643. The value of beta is 303 yr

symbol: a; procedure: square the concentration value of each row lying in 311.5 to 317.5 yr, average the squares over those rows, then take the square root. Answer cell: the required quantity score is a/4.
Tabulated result 27.2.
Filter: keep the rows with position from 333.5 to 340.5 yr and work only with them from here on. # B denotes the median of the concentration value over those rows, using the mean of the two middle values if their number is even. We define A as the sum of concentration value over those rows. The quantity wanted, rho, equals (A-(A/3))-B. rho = 193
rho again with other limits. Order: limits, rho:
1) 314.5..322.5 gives 448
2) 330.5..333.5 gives 65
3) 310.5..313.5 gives 110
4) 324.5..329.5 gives 194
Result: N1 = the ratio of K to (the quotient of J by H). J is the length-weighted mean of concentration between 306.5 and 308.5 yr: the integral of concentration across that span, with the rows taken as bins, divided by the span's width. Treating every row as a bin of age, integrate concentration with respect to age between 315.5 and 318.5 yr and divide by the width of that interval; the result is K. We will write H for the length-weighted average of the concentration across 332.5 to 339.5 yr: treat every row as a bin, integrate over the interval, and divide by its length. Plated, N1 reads 48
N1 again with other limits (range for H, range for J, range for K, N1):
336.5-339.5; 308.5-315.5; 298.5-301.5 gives 61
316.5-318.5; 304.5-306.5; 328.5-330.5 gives 59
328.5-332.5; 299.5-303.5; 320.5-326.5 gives 50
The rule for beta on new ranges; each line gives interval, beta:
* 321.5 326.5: 322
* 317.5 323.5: 318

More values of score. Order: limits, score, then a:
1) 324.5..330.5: 20.5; 82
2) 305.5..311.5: 29.5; 118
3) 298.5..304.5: 33.5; 134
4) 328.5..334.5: 16.7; 67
